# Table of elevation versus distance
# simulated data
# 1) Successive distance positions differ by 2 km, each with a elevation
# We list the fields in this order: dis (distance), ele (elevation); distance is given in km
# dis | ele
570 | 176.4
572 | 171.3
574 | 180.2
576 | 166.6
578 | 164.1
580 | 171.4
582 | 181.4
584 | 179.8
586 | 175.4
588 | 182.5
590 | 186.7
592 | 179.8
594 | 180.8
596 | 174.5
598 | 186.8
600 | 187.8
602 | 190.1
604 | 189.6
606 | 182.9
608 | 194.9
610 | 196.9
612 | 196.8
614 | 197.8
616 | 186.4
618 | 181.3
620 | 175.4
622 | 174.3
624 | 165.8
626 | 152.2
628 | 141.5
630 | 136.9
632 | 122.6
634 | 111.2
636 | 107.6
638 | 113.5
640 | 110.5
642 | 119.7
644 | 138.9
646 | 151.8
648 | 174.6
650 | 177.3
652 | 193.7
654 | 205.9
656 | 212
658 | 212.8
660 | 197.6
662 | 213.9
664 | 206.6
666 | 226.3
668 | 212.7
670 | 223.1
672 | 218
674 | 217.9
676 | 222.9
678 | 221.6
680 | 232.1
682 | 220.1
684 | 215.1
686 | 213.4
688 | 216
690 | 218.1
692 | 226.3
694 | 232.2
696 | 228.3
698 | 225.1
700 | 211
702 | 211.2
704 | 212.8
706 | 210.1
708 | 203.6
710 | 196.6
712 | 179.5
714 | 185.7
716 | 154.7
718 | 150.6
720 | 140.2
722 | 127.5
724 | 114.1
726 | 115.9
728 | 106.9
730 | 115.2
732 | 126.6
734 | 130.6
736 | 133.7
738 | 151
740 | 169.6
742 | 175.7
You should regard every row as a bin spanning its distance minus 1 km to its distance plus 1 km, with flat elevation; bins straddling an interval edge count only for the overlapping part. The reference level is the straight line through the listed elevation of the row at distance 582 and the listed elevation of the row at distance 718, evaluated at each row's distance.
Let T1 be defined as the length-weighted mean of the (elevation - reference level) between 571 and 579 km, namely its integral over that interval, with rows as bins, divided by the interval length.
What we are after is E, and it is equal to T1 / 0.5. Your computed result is -25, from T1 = -12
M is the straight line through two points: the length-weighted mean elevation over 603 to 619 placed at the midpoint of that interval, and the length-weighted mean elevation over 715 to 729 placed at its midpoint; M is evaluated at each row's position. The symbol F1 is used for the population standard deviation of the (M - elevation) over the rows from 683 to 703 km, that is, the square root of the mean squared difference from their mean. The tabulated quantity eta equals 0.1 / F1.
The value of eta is 0.012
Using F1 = 8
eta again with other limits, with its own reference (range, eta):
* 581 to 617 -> 0.008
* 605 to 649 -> 0.004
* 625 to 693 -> 0.002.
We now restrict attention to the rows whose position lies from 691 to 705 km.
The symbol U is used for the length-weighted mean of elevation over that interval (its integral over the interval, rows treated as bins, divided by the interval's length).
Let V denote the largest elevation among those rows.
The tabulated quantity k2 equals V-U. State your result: 11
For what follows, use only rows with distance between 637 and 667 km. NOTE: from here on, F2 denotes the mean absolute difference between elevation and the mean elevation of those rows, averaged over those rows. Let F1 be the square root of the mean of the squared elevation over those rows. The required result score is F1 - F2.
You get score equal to 147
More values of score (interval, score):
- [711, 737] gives 120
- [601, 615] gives 188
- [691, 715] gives 198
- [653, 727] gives 179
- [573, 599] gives 172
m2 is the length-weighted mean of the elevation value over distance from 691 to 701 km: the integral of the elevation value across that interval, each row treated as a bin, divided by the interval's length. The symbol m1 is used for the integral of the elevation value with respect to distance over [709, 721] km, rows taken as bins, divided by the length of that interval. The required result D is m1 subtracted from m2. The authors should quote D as 57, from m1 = 168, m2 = 225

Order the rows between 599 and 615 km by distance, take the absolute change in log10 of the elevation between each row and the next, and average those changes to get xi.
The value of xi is 0.008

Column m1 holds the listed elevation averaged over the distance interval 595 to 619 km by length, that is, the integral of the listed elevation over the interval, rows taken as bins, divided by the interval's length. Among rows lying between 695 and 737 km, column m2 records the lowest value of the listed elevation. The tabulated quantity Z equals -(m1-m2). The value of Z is -82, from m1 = 189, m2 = 106.9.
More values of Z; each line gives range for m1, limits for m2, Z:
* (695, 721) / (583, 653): -85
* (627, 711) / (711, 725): -78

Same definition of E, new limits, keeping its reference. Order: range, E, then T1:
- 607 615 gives 44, 22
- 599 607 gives 22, 11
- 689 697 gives 140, 70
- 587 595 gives 6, 3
